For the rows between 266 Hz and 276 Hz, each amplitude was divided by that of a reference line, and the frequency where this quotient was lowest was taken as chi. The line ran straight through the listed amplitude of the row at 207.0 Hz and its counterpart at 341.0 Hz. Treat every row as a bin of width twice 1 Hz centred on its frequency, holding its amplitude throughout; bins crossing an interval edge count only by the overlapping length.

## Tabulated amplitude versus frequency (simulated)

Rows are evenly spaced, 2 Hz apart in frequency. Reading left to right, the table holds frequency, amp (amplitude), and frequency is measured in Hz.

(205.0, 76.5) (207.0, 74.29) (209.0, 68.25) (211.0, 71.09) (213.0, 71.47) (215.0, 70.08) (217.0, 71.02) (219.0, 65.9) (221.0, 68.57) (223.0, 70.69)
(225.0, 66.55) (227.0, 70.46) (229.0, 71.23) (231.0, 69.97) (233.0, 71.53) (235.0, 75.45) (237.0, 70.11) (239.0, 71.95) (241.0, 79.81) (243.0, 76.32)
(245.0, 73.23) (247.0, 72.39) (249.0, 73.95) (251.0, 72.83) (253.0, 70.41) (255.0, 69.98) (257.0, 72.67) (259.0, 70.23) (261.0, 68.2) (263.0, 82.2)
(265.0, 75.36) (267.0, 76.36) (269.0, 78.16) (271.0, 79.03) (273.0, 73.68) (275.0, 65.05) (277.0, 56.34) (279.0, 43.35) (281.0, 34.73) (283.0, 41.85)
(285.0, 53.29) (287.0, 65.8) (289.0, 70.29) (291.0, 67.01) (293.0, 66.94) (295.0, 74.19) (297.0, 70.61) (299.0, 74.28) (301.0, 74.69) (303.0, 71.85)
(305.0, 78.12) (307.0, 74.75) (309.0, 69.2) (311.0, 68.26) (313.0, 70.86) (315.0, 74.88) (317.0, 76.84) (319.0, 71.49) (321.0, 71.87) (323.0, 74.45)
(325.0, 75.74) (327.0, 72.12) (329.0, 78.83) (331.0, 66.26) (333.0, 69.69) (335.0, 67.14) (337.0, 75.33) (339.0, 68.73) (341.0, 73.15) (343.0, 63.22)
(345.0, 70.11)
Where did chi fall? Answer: 275.0 Hz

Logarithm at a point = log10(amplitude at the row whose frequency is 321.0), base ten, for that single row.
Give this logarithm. 1.857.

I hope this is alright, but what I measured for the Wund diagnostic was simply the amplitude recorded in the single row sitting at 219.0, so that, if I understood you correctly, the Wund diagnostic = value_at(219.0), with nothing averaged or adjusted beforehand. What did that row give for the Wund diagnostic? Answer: 65.9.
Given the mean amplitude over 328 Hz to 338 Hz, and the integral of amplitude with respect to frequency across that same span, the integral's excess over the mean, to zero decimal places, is 643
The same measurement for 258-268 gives 670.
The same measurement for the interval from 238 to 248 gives 673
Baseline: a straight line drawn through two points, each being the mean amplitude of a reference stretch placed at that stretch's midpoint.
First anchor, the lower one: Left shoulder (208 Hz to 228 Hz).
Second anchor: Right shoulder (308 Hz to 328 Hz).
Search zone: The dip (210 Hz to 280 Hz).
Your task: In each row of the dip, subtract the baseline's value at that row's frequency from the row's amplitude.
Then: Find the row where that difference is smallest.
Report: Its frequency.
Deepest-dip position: 279.0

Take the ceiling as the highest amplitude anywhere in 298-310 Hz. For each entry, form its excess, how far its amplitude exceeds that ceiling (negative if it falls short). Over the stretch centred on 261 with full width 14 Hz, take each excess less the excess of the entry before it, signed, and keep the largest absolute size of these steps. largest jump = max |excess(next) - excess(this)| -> 14.0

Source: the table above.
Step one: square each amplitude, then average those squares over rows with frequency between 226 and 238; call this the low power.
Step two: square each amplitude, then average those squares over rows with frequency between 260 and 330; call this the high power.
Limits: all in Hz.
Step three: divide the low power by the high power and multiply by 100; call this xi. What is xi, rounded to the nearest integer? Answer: 104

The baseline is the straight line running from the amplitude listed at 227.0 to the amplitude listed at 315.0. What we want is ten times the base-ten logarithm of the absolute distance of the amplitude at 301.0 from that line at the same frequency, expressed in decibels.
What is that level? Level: -3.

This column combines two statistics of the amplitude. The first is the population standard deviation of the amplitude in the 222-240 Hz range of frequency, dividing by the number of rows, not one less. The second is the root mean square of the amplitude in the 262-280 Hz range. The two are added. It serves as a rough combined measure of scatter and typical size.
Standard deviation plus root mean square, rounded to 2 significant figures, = 73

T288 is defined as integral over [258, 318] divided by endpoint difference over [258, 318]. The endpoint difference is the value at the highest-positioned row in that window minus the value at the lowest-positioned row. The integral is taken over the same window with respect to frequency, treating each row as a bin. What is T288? 619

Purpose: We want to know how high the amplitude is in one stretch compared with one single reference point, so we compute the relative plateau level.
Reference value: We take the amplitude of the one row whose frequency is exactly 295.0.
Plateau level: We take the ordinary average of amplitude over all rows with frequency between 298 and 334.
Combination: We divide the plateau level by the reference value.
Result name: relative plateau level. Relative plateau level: 0.984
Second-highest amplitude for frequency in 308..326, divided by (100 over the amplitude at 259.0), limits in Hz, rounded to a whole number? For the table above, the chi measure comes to 53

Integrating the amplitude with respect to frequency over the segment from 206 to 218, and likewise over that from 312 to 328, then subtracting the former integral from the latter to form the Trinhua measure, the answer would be 324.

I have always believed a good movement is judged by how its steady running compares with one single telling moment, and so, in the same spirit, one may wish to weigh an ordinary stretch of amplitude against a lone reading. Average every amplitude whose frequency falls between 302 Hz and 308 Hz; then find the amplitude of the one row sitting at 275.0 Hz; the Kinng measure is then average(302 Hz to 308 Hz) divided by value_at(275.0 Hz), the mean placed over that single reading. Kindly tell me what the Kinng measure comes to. 1.15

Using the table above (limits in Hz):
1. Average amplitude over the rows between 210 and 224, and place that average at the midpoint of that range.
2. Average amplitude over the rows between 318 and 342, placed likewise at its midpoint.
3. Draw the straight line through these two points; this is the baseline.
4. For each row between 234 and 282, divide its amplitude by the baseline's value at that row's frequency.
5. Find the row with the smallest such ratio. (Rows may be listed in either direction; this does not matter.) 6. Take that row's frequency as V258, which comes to 281.0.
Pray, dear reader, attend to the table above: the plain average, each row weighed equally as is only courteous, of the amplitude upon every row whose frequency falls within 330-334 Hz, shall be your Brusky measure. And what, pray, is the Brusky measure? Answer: 68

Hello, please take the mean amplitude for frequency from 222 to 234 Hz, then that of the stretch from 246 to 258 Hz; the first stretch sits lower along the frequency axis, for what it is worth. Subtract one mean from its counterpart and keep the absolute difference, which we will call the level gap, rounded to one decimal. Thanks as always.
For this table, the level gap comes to 2.0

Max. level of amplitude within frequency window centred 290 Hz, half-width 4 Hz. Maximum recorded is 70.29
